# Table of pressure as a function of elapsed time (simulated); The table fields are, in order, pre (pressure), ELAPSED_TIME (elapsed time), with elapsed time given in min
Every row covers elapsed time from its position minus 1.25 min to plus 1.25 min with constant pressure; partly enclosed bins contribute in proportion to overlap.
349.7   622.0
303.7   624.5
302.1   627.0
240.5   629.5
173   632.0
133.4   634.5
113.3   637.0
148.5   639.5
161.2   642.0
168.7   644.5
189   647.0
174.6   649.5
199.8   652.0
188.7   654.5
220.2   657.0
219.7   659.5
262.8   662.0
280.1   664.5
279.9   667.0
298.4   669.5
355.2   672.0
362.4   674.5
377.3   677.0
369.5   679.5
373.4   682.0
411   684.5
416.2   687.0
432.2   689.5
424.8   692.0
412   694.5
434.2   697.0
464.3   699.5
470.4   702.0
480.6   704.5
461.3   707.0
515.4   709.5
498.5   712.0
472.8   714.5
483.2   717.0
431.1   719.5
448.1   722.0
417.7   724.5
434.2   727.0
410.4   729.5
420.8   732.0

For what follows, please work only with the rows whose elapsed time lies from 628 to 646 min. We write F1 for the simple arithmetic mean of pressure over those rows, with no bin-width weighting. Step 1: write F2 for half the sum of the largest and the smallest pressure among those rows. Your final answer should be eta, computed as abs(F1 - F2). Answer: 14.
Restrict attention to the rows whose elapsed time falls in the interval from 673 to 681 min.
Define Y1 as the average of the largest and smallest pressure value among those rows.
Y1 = 370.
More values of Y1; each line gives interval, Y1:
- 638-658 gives 184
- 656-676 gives 291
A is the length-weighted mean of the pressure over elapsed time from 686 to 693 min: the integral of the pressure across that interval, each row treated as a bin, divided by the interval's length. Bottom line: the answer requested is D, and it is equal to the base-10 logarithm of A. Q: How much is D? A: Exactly 2.63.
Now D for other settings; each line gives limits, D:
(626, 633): 2.38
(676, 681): 2.57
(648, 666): 2.34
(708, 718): 2.69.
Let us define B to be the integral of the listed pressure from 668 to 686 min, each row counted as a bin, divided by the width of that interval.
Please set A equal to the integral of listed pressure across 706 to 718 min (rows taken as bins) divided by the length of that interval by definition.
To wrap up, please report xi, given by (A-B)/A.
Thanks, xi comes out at 0.3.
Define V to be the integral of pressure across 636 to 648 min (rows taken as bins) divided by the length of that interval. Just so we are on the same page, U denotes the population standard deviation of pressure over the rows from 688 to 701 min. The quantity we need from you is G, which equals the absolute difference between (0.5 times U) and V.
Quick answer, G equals 148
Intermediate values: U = 17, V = 156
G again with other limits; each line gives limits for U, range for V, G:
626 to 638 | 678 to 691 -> 366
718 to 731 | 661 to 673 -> 288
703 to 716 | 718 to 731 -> 420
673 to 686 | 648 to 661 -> 193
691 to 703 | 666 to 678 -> 324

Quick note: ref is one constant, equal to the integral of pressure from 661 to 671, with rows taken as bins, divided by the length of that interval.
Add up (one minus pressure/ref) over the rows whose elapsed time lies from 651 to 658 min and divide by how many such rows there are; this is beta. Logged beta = 0.3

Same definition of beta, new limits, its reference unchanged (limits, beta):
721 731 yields -0.5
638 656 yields 0.4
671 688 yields -0.3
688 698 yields -0.5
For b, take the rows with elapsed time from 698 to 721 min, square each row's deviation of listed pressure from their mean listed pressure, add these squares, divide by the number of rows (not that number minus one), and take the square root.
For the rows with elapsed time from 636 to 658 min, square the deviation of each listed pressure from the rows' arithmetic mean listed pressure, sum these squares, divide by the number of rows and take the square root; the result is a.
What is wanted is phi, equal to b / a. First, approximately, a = 29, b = 22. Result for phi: 0.8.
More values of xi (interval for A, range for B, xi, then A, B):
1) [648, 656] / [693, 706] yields -1.4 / 189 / 452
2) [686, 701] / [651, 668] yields 0.5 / 432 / 236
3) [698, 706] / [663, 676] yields 0.3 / 470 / 315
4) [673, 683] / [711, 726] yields -0.2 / 370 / 457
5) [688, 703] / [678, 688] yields 0.1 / 439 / 392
